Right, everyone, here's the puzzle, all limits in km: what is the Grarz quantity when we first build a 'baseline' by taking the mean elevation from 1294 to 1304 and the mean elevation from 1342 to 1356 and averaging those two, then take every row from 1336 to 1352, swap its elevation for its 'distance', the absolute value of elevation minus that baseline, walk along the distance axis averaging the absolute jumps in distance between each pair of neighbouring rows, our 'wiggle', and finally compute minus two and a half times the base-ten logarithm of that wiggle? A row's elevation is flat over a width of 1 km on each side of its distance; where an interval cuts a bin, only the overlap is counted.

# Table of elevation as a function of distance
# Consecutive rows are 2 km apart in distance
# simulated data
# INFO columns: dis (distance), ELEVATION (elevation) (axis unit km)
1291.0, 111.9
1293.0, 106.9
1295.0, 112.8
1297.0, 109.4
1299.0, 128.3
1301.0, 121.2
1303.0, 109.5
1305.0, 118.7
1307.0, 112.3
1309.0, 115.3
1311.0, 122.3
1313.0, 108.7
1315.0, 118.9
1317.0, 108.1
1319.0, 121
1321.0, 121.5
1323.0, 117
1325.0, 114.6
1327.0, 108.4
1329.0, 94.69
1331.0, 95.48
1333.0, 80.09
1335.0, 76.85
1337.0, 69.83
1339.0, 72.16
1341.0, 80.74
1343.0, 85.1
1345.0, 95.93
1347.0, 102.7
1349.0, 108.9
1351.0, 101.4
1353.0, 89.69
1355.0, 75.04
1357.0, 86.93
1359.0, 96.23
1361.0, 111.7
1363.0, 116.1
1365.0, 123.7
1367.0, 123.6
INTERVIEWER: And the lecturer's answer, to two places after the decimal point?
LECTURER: -1.72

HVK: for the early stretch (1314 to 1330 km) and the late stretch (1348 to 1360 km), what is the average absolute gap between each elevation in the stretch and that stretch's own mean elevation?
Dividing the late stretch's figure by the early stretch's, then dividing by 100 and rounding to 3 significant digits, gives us 0.0131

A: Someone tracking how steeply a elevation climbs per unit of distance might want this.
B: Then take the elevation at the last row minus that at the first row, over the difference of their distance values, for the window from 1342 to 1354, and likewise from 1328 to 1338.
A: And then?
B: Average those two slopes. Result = -1.3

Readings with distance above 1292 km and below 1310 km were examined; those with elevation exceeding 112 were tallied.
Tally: 6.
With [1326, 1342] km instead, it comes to 0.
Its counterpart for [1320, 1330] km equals 3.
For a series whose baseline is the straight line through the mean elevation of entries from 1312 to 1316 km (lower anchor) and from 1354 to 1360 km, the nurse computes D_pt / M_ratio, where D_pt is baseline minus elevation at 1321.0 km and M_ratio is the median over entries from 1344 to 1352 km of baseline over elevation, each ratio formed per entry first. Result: -14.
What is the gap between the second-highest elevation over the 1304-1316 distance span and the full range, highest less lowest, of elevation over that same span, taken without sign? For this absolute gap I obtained 105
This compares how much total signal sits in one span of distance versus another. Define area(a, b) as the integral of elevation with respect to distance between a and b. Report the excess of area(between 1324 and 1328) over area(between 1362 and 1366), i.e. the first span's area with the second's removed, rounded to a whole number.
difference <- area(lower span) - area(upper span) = -34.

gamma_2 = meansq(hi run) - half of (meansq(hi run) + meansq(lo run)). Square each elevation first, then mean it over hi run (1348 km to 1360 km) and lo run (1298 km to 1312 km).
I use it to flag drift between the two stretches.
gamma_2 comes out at -2621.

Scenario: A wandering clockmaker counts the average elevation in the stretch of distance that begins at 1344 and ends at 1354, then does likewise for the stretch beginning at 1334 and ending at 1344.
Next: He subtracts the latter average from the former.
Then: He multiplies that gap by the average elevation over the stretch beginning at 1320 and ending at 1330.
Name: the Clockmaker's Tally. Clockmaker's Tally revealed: 2535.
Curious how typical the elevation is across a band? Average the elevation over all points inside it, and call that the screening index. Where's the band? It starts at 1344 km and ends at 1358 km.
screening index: 94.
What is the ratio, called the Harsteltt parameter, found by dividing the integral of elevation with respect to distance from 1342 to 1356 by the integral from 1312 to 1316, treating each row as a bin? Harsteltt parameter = 2.9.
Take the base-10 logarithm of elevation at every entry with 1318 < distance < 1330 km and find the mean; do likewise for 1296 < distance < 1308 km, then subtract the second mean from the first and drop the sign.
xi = 0.015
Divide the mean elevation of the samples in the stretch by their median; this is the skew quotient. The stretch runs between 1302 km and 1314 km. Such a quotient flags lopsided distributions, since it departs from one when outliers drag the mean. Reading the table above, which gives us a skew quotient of 1.01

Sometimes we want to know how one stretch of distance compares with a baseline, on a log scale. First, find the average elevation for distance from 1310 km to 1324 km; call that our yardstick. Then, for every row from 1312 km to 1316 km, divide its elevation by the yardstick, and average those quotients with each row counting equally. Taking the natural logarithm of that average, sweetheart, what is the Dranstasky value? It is -0.026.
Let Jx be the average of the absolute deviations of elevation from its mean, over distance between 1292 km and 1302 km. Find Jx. 7.2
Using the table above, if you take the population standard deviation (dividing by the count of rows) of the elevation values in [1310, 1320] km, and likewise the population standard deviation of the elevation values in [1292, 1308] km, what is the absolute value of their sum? 13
